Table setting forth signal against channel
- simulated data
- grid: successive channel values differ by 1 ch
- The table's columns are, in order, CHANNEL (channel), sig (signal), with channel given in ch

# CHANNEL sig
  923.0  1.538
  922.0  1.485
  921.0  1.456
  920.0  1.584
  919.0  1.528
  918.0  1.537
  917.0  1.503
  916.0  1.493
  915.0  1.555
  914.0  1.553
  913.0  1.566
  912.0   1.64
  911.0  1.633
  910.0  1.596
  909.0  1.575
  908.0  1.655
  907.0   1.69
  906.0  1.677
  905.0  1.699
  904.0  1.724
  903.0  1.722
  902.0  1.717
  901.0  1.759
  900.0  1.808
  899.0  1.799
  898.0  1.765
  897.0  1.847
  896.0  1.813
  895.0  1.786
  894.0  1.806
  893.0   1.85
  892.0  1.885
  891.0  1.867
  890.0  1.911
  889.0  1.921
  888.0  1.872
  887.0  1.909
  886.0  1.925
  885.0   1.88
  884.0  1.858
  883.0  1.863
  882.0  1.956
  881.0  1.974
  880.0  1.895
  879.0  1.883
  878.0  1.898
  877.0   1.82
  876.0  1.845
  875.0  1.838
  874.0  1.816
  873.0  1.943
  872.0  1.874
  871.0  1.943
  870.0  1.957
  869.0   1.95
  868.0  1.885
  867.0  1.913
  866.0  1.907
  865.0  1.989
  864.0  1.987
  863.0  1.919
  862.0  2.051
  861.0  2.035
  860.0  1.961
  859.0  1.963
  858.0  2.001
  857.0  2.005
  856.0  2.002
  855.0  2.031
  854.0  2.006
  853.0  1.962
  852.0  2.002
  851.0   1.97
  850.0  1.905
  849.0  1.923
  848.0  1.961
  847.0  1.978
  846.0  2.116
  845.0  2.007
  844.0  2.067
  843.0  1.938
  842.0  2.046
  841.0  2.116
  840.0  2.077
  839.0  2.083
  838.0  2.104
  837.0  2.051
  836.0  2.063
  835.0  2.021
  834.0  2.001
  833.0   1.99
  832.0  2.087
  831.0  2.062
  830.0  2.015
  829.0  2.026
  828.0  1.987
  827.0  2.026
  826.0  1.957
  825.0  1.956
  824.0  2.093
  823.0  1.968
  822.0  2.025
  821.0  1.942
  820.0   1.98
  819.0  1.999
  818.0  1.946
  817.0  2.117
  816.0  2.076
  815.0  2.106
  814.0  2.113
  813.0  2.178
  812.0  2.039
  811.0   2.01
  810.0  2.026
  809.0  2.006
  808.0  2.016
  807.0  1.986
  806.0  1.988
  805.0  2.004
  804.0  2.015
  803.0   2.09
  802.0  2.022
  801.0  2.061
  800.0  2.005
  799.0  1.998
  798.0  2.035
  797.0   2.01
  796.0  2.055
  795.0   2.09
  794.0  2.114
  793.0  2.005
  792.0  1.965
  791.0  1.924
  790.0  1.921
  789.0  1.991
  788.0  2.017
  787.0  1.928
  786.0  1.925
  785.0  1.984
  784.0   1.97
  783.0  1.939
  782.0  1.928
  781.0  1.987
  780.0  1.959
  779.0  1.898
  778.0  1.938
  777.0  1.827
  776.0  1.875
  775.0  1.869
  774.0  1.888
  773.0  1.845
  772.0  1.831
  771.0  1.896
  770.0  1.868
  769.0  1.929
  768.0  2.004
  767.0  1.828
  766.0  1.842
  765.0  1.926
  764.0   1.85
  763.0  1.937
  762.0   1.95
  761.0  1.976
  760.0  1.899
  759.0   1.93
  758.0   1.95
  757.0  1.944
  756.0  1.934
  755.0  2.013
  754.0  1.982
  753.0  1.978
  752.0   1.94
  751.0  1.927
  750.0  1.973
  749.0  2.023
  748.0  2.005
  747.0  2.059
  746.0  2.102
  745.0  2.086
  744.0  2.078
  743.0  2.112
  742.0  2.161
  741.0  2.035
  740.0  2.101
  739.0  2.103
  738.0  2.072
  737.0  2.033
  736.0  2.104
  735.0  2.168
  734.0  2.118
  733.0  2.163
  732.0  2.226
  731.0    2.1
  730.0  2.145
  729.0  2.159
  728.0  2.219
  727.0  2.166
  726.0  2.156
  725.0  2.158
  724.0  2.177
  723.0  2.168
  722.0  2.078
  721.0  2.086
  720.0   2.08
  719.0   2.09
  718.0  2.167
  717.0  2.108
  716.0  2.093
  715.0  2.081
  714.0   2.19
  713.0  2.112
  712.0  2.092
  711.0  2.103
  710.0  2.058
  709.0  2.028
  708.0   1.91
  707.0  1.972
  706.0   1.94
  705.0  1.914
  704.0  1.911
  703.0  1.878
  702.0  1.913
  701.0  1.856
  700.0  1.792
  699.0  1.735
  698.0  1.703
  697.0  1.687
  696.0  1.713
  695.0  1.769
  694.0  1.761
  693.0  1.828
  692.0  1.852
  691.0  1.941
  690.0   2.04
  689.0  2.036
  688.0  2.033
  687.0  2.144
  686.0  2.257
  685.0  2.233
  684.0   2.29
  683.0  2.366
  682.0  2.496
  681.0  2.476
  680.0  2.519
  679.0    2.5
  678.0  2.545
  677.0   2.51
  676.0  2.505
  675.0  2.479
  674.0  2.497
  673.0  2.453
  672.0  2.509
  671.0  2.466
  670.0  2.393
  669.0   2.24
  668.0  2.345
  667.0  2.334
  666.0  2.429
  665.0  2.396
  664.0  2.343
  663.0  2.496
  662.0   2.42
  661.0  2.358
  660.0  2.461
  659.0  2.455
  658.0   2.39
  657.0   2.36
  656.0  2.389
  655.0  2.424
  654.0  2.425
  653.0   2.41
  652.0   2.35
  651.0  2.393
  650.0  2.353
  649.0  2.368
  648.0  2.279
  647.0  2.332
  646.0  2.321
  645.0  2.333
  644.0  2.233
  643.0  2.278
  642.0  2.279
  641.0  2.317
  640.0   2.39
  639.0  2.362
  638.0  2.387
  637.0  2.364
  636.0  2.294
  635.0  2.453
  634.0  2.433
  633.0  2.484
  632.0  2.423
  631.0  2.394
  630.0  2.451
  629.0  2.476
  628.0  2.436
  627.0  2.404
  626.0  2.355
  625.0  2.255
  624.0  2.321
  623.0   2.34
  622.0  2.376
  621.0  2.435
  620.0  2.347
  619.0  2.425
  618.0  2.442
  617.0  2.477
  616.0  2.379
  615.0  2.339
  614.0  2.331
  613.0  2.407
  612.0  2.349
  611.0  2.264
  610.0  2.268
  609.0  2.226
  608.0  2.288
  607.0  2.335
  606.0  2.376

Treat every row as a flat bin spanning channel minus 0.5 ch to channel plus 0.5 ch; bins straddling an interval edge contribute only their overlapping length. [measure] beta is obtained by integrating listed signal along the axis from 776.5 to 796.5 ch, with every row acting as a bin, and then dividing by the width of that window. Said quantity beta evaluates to 1.97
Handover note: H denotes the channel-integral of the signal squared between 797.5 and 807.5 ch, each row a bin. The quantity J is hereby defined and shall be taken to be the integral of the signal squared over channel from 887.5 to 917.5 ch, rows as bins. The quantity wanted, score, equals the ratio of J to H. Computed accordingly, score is 2.19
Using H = 41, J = 90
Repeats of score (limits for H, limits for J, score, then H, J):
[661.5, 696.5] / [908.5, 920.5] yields 0.16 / 183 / 29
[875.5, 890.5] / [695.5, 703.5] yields 0.47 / 54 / 26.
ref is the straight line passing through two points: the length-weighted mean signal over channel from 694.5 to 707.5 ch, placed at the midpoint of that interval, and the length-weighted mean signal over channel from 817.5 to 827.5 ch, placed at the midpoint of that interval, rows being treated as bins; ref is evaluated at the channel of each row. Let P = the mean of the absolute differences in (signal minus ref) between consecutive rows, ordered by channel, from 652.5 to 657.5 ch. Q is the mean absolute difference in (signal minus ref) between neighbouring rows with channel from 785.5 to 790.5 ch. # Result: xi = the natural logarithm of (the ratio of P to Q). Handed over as -0.8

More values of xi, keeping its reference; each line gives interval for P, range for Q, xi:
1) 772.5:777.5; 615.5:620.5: -0.7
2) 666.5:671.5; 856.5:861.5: 1.0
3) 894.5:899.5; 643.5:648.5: 0.0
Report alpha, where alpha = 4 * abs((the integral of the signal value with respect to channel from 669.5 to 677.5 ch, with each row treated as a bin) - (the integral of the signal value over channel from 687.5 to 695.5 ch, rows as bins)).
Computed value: 18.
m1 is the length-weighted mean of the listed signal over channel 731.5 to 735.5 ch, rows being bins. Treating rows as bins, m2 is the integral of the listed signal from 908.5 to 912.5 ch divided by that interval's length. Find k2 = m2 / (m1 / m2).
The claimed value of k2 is 1.2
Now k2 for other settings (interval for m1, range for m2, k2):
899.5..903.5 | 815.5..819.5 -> 2.4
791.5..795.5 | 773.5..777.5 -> 1.7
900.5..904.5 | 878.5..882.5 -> 2.1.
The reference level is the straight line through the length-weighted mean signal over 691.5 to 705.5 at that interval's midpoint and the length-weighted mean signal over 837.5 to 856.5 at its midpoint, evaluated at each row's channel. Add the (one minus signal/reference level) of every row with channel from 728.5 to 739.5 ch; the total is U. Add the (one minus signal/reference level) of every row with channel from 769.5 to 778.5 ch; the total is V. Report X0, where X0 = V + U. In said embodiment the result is -1.4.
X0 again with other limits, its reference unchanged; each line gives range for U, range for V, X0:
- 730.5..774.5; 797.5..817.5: -3.5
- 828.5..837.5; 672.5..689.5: -5.8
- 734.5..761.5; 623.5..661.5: -16.3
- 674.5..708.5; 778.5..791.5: -5.4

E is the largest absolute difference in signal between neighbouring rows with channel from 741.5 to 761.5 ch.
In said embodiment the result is 0.08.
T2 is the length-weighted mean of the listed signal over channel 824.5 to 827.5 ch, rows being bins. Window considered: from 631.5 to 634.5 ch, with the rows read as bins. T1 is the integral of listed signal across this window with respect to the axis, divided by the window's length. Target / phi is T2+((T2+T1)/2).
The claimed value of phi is 4.19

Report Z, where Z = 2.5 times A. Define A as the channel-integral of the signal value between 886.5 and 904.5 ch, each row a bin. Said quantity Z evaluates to 82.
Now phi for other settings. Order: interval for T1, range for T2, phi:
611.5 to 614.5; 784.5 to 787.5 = 4.10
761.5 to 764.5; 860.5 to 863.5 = 3.96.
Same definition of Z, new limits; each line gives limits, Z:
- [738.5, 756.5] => 92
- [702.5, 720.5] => 92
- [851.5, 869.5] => 89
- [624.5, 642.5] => 107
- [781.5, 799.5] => 89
